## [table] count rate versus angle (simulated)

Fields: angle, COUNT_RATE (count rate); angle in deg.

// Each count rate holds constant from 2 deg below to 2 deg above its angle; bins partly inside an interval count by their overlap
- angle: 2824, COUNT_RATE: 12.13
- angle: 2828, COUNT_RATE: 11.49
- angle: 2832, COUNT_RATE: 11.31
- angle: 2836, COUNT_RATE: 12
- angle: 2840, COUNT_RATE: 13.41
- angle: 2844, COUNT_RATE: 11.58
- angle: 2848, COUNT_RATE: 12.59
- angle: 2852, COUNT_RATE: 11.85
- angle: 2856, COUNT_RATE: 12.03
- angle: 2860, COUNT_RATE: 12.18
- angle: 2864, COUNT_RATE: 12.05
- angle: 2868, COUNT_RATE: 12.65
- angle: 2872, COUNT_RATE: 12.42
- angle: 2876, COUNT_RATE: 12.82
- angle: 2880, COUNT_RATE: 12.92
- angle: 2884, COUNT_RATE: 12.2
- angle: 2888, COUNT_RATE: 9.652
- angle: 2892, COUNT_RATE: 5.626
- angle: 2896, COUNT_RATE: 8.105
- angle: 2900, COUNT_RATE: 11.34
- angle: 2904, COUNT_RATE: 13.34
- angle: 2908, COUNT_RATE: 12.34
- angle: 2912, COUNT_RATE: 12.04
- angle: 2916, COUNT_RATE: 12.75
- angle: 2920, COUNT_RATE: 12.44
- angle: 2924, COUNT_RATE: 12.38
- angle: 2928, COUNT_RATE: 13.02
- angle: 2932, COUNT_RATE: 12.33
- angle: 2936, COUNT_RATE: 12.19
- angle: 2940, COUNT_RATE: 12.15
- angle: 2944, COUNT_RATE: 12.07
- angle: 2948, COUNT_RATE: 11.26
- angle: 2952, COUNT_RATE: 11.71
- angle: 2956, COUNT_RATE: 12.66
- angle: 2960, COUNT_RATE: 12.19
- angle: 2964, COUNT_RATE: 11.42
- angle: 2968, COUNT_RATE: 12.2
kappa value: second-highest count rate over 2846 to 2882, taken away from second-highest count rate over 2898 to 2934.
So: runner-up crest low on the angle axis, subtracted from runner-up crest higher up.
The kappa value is 0.2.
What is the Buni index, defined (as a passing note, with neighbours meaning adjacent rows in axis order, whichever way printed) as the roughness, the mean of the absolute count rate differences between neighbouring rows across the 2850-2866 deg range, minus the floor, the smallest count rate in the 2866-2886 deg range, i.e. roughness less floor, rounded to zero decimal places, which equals -12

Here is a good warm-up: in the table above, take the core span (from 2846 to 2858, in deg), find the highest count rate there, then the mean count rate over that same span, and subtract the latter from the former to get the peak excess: 0.43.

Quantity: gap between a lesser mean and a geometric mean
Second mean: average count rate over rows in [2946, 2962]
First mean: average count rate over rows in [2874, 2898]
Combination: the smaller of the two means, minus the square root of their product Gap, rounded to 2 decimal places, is -0.83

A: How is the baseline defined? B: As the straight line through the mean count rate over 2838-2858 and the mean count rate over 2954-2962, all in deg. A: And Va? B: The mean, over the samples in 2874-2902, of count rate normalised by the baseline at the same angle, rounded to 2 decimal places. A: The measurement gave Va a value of 0.84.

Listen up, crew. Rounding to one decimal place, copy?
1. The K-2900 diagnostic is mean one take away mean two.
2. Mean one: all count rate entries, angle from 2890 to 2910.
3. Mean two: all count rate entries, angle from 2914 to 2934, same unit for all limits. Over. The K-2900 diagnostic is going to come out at -2.4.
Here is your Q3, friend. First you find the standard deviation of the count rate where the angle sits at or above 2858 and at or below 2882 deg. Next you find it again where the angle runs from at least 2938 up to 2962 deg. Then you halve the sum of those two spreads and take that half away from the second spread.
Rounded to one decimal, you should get 0.1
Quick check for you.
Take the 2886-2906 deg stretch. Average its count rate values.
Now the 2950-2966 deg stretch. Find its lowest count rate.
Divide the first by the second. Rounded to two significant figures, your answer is 0.84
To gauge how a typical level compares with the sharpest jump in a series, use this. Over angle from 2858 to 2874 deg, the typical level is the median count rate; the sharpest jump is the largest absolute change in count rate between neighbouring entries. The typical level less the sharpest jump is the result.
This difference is 11.7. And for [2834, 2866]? 10.2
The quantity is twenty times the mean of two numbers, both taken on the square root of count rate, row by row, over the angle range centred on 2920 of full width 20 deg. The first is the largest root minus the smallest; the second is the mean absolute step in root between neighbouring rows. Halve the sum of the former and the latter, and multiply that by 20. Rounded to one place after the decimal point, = 2.0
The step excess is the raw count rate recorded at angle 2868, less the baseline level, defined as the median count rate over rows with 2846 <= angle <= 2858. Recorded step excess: 0.6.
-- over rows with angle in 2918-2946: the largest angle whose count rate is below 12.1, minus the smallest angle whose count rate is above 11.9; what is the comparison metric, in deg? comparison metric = 24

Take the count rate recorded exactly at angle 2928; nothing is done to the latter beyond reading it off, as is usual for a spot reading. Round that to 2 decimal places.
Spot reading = 13.02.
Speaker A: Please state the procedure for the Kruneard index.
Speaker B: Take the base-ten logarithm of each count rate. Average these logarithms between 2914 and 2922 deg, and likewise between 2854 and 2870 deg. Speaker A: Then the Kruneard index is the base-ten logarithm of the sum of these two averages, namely 0.340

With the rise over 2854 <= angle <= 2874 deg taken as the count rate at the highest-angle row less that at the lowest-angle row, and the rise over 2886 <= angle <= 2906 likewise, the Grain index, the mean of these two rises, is 2.0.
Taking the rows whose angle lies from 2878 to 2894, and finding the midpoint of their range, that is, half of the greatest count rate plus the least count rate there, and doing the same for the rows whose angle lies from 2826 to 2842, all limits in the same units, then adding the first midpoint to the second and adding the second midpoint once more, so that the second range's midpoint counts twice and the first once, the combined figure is 34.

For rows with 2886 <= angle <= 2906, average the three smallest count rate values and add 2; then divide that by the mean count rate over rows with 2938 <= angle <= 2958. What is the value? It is 0.82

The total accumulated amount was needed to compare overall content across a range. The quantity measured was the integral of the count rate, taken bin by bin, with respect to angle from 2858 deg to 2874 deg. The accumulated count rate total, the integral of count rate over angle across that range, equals 197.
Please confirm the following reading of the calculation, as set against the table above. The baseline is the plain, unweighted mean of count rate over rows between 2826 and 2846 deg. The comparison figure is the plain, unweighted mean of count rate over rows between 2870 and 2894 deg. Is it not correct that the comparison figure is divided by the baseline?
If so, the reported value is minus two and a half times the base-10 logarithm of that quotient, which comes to 0.10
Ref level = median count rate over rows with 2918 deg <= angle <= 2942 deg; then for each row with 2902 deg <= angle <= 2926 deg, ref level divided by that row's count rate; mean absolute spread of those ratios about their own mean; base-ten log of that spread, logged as -1.60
